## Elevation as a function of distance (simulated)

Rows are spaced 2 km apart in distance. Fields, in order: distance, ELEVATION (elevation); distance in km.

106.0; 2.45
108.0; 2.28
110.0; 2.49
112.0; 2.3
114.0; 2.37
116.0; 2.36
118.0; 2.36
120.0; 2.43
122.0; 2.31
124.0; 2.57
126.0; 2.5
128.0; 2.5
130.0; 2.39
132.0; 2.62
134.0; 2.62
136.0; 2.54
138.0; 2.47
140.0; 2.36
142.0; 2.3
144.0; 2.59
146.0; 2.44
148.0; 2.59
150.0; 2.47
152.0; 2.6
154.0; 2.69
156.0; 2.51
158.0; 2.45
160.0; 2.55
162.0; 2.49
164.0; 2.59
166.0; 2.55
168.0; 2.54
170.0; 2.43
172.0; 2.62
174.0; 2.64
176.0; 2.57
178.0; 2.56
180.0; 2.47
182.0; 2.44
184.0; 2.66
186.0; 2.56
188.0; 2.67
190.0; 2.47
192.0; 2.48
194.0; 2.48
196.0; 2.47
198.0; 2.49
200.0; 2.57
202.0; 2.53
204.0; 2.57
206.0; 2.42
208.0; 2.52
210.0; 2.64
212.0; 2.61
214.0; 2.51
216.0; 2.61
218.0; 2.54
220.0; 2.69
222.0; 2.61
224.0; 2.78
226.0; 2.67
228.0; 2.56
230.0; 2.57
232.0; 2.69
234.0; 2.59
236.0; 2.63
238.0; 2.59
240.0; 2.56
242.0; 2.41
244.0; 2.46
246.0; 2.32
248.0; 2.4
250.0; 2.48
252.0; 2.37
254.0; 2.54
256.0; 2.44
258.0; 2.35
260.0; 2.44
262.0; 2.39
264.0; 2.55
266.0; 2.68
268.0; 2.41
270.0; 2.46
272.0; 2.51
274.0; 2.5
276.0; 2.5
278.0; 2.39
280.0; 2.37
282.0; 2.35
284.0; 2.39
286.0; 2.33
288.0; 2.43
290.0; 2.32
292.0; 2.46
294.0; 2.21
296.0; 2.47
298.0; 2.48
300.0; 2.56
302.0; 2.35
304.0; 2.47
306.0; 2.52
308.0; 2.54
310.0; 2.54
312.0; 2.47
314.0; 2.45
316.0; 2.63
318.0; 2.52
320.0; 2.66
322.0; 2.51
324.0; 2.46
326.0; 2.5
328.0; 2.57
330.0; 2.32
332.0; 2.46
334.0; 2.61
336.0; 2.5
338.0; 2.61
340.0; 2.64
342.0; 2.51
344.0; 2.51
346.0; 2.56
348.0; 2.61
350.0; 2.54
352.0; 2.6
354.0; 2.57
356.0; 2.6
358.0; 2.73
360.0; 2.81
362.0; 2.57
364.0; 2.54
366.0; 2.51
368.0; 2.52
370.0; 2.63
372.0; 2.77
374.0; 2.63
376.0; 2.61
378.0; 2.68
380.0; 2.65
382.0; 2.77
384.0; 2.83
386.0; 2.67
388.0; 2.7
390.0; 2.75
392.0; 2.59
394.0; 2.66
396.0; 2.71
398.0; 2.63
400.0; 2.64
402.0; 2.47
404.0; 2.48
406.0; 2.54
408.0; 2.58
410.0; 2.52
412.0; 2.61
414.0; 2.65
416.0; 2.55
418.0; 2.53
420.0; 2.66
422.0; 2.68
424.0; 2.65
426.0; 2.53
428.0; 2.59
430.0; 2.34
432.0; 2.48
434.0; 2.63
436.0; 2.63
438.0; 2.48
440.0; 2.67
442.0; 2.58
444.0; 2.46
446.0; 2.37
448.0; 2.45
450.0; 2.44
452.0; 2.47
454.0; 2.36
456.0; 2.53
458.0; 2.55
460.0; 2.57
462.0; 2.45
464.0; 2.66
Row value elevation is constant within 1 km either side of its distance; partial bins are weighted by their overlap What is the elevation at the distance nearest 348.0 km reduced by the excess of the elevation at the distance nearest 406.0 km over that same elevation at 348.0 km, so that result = 2.68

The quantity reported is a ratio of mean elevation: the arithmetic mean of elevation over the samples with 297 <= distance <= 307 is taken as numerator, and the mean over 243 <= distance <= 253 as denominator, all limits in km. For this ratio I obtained 1.03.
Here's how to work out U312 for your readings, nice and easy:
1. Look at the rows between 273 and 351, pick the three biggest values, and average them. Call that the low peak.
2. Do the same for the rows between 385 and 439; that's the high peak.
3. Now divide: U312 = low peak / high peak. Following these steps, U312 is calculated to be 0.972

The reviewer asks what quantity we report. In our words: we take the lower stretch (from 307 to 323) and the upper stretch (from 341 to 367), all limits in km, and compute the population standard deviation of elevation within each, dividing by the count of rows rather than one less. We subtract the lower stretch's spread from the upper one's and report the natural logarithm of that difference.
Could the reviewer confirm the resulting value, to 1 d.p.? -4.0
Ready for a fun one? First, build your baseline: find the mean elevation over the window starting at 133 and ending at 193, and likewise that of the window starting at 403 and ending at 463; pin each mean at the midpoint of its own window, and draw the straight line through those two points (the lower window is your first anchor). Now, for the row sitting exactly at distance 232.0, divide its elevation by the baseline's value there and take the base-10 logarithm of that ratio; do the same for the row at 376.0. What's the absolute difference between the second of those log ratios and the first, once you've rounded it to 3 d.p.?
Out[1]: 0.013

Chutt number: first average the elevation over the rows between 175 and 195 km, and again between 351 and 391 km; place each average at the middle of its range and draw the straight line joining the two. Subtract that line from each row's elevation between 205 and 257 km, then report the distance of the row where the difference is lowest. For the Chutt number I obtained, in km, 246.0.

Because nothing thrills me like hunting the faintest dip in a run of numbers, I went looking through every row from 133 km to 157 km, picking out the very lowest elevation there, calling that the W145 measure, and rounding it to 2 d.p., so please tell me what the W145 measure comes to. 2.30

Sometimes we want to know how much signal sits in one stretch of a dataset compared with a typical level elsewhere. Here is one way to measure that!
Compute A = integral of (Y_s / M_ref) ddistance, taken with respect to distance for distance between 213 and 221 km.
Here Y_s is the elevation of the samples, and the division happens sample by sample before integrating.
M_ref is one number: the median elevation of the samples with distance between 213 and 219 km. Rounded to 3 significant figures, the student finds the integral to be 8.15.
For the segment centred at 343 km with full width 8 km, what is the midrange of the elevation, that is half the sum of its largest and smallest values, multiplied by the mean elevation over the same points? 6.6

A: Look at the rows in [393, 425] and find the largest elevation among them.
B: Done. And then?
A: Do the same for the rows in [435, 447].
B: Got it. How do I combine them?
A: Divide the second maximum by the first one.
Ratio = 0.99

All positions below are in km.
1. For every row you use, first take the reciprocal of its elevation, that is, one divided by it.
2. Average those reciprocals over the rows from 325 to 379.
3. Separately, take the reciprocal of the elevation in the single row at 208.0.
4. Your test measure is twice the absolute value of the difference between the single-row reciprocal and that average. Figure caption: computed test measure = 0.018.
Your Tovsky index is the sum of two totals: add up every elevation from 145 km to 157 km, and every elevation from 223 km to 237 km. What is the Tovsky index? 33.8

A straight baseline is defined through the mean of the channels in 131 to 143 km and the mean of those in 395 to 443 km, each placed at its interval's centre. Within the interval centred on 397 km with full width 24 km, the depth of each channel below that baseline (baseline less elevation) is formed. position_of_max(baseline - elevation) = 402.0 km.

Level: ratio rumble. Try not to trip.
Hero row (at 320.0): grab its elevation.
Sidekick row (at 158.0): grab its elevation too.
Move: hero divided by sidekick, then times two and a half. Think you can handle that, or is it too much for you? 2.71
